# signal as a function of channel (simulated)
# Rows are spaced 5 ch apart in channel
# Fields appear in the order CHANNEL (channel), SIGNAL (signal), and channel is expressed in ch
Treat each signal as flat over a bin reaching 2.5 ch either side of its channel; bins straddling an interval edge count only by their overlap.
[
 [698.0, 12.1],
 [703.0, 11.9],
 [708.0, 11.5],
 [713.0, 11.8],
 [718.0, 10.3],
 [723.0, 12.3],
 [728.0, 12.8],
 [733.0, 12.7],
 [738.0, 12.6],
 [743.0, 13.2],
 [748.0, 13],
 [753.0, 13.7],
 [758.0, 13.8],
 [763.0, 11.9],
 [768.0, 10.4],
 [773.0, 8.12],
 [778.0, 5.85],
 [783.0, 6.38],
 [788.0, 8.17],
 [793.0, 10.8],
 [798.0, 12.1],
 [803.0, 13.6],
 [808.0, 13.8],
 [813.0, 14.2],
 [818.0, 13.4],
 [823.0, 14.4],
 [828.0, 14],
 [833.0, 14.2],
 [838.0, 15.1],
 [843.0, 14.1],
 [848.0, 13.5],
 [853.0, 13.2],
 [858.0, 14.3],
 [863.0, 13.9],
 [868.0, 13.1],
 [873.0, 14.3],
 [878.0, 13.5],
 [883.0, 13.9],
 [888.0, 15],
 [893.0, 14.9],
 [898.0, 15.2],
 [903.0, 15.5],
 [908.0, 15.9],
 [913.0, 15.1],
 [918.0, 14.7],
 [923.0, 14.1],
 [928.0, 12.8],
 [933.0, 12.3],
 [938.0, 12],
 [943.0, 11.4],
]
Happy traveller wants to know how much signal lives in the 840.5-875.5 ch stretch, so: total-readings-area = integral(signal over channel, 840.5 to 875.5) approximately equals 482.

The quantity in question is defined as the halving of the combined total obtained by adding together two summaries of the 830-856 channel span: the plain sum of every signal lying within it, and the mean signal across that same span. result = 42.1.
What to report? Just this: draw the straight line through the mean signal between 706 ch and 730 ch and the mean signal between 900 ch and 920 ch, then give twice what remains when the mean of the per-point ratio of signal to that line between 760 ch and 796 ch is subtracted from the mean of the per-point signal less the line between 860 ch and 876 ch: -2.9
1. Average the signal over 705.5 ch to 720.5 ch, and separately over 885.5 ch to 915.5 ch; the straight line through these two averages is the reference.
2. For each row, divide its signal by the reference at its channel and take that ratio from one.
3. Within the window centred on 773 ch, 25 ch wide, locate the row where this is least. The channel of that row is 763.0 ch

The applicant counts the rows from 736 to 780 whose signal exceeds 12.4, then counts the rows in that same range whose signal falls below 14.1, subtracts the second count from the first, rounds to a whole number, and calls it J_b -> -4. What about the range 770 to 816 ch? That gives -5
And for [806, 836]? 3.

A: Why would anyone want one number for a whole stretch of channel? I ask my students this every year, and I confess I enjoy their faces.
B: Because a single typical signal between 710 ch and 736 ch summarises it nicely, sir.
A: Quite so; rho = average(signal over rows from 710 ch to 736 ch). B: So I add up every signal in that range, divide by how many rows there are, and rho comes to 12.0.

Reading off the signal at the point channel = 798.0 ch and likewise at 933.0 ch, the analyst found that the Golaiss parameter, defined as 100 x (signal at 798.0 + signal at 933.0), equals 2440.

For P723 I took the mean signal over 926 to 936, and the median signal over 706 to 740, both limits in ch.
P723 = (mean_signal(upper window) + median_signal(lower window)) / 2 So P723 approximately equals 12.4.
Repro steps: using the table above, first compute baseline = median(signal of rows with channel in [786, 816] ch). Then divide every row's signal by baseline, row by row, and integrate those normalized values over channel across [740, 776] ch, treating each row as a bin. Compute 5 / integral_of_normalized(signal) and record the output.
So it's 0.15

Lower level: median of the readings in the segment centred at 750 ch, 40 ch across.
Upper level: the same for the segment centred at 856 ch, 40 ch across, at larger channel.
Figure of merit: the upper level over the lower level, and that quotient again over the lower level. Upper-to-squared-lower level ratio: 0.085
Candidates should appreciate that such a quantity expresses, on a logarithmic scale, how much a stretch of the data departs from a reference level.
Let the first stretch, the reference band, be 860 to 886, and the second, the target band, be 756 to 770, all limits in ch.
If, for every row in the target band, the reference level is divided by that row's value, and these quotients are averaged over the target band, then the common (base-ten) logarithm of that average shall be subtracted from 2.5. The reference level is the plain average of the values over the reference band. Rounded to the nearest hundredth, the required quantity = 2.44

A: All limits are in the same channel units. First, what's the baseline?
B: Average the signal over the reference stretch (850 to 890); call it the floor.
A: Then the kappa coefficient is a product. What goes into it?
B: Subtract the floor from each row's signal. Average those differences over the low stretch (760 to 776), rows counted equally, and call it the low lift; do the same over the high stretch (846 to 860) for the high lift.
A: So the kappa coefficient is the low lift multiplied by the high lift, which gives 0.9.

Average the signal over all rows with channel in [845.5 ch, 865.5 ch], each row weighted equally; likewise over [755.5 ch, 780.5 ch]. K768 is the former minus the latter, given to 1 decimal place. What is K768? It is 3.7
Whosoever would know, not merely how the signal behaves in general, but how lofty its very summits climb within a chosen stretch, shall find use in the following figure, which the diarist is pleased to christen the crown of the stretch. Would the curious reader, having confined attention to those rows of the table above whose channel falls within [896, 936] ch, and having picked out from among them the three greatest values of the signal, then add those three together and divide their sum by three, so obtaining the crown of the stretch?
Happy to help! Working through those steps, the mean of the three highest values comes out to 15.5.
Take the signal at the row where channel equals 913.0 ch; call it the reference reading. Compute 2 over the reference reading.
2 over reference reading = 0.13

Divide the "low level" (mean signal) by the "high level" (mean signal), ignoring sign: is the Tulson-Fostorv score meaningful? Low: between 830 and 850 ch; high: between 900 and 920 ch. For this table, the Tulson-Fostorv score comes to 0.93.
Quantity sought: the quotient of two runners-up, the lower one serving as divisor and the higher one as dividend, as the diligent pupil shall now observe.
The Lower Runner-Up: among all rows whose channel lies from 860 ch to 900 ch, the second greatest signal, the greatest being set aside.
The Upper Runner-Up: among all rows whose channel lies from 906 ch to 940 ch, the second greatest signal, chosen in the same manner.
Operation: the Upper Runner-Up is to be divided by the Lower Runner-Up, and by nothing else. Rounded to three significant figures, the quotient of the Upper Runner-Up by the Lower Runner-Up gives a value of 1.01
